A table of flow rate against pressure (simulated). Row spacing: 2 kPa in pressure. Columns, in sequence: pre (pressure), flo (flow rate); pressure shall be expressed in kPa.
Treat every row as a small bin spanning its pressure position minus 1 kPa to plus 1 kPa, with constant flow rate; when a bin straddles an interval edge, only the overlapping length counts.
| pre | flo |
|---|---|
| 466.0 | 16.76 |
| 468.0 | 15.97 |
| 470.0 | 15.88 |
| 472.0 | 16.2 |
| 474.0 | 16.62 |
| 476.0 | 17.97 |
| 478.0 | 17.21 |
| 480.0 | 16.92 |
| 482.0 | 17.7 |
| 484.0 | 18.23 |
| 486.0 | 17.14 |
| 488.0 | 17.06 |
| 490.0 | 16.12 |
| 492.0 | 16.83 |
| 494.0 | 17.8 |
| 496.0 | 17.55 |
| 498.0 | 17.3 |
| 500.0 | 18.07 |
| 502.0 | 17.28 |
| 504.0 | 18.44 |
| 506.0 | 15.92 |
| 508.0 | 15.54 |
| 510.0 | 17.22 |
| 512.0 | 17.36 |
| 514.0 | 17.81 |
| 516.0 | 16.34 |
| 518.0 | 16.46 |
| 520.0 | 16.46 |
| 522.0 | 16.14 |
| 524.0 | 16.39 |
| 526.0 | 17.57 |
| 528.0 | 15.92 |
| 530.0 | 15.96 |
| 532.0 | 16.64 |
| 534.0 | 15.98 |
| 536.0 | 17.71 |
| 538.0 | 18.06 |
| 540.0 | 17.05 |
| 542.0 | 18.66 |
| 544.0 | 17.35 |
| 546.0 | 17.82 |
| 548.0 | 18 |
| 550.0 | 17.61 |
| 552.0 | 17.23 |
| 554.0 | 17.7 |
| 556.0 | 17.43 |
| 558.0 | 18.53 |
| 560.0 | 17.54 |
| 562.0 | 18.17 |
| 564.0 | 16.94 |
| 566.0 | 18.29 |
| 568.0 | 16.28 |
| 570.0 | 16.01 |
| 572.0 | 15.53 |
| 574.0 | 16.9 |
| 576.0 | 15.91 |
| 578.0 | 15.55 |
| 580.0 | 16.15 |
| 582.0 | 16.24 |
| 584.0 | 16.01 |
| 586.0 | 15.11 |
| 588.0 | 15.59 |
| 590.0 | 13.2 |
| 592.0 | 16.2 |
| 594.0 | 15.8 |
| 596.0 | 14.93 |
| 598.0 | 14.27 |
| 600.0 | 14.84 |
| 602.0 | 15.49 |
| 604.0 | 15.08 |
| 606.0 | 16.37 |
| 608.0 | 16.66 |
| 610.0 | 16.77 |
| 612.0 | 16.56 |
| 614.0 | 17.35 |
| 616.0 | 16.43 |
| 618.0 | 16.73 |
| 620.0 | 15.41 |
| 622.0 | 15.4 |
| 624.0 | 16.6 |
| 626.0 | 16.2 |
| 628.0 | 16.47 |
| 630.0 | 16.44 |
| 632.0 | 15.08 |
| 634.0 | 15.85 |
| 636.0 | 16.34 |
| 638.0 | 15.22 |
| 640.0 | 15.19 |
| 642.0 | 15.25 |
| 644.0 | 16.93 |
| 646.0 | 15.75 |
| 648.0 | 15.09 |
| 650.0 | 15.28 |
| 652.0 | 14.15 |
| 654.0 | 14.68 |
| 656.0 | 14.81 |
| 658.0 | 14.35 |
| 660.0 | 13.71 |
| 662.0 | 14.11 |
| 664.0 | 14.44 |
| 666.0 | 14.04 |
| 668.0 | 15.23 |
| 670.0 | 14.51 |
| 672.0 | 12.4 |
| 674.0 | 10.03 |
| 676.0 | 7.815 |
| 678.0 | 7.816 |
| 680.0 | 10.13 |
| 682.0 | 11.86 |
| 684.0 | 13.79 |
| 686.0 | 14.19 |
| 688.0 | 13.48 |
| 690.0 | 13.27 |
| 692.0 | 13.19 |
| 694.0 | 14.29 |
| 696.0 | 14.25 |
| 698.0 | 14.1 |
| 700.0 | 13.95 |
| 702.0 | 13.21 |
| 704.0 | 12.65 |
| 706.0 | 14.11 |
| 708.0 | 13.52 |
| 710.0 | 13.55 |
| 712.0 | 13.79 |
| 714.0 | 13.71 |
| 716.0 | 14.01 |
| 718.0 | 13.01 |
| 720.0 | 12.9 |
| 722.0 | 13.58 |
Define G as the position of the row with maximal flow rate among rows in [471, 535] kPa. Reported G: 504.0 kPa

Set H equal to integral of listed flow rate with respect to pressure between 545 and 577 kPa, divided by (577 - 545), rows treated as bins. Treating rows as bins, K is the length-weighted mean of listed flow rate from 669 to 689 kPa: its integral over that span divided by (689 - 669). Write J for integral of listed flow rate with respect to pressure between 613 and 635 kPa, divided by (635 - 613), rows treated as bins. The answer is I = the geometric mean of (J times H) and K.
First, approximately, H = 17.2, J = 16.2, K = 11.6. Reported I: 57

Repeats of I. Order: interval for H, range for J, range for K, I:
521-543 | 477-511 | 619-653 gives 68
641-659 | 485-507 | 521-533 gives 65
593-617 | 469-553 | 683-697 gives 61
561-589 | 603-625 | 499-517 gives 68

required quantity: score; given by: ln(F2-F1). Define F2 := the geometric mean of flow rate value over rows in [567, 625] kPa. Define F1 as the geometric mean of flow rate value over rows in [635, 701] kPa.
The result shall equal 0.8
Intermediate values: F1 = 13.6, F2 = 15.8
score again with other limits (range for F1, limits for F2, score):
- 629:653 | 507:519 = 0.2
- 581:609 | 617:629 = -0.3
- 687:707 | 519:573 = 1.2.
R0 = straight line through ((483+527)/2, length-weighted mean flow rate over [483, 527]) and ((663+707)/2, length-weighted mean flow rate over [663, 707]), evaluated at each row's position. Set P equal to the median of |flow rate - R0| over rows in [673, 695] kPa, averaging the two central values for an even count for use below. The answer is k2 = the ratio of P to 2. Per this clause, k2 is 0.68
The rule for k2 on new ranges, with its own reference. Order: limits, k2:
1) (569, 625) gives 0.46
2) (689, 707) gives 0.72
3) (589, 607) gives 0.35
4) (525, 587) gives 0.61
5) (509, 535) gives 0.23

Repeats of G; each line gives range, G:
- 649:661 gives 650.0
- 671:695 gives 694.0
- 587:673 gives 614.0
